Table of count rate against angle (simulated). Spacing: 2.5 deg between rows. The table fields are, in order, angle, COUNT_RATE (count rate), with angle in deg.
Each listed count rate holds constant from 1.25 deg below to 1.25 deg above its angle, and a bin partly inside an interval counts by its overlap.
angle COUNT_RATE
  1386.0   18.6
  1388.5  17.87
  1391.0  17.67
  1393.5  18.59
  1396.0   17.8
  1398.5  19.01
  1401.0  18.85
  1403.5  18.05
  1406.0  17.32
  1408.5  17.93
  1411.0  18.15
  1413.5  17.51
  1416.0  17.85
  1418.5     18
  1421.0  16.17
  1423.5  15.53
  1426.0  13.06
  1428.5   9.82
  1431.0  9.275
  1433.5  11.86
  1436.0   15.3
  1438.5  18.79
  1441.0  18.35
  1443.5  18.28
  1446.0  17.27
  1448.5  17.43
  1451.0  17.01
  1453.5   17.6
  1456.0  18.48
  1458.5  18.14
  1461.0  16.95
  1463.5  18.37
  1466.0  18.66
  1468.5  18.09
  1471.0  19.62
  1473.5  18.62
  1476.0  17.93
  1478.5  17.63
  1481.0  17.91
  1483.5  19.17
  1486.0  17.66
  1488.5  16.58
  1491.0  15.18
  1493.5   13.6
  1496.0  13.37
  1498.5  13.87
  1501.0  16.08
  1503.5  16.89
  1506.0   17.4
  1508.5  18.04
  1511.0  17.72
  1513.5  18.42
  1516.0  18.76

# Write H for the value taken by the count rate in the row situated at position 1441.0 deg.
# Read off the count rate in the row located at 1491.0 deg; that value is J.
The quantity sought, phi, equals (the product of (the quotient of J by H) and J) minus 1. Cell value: 12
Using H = 18.35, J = 15.18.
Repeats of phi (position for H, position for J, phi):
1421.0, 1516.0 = 21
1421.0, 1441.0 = 20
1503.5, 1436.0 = 13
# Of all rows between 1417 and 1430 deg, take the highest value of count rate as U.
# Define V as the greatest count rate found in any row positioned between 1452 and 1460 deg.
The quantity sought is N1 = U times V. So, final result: 333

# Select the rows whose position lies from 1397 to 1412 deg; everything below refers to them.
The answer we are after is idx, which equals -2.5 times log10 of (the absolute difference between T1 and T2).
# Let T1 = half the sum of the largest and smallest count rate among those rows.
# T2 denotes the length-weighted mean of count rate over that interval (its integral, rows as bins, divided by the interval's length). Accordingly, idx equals 3.3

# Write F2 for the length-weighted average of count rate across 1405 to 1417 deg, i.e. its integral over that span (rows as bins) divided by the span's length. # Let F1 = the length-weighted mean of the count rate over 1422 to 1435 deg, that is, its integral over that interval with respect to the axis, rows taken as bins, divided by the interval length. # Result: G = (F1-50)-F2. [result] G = -56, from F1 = 12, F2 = 17.8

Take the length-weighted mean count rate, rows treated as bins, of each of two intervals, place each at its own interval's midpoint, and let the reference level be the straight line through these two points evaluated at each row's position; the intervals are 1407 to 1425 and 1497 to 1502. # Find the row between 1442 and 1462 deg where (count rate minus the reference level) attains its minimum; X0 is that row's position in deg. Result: 1451.0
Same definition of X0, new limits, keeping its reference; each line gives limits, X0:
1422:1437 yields 1431.0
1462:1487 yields 1478.5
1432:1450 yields 1433.5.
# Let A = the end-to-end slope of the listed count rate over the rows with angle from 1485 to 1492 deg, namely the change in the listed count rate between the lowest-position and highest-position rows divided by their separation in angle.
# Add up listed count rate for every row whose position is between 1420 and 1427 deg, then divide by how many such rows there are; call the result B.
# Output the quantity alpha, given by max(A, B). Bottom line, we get 15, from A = -0.5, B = 15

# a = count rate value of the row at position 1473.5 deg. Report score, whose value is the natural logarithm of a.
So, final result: 2.924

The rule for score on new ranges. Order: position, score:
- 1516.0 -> 2.932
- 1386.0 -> 2.923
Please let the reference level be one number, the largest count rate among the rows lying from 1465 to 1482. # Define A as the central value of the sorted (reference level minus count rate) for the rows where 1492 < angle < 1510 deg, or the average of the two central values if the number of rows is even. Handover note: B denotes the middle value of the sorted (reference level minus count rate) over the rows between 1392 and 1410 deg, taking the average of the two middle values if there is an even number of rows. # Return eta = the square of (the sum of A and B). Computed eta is 26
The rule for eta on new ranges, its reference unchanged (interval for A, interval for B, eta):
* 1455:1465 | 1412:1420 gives 10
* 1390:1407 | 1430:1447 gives 15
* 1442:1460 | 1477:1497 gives 21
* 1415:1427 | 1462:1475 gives 20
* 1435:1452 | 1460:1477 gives 12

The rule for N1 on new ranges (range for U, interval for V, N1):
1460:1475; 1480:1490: 376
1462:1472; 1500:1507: 341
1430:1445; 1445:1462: 347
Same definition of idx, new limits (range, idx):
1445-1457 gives 1.7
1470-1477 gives 3.1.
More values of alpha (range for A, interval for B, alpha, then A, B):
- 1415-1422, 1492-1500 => 14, -0.3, 14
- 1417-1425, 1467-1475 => 19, -0.5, 19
